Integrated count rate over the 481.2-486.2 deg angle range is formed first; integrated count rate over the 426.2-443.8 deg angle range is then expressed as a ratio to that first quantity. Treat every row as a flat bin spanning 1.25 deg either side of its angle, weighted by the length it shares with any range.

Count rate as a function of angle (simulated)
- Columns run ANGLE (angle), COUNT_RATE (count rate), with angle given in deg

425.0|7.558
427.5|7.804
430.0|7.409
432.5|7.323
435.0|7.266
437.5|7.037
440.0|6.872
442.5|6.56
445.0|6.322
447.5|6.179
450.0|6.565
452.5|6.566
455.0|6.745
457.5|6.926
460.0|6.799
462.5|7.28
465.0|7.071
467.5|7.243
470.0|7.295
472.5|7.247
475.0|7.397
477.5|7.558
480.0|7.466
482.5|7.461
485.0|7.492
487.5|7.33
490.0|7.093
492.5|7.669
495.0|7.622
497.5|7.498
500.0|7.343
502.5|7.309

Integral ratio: 3.4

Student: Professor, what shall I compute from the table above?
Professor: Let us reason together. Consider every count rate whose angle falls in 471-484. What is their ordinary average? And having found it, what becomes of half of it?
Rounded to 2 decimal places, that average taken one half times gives 3.71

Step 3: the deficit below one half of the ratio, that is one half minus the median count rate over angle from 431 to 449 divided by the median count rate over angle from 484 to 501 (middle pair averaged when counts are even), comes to -0.42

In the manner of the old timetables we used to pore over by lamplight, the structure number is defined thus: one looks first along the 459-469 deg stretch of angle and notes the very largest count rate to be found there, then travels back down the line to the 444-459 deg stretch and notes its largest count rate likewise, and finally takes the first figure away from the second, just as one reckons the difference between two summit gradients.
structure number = -0.4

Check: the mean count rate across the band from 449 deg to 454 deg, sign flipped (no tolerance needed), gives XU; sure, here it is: -6.6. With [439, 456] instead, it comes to -6.5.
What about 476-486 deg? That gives -7.5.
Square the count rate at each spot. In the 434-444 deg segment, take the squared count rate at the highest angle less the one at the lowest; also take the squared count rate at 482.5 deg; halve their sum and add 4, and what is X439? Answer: 27.0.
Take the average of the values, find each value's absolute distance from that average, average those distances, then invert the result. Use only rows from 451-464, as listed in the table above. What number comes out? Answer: 5.2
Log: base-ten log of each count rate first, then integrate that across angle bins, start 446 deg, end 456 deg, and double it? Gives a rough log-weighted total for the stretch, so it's 16.3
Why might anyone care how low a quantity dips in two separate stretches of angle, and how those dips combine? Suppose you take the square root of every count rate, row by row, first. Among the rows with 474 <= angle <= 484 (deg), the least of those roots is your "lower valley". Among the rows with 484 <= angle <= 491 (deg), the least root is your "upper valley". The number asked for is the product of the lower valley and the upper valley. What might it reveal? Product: 7.24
